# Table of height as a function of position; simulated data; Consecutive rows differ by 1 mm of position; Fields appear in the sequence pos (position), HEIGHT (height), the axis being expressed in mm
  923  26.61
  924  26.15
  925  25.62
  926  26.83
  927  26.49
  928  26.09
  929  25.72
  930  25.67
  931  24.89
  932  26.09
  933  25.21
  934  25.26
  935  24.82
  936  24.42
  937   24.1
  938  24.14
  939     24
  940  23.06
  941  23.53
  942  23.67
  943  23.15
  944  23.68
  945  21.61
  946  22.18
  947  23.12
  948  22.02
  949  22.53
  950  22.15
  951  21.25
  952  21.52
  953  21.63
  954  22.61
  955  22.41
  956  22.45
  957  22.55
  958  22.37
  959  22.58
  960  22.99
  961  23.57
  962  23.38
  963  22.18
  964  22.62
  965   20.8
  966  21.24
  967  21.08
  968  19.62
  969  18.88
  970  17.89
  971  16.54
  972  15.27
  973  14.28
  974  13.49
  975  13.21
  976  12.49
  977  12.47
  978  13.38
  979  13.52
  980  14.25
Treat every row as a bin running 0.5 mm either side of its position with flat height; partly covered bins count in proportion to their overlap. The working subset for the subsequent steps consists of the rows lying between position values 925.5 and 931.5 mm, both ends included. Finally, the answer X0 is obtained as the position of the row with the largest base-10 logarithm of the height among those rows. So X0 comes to 926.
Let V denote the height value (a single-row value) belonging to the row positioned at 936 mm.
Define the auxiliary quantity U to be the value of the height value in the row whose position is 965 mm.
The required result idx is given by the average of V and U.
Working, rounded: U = 20.8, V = 24.42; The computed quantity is 23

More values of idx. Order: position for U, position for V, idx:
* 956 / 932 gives 24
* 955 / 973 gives 18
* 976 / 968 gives 16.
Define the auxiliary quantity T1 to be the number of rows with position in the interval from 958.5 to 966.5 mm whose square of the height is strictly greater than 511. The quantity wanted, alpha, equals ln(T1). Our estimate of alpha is 1.4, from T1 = 4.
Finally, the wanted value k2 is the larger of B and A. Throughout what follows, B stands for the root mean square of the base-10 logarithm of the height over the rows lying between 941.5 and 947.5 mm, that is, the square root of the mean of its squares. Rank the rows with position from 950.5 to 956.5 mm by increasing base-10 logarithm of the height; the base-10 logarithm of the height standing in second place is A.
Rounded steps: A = 1.33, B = 1.36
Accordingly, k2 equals 1.360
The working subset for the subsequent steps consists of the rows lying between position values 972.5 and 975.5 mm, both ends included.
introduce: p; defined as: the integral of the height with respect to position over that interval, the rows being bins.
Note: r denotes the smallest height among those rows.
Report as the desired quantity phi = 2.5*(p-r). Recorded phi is 69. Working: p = 41.0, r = 13.21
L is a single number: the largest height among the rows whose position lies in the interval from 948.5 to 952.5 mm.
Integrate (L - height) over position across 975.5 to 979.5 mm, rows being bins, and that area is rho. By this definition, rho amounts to 38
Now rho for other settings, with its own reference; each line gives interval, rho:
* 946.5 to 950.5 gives 0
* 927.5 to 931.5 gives -12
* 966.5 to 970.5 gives 13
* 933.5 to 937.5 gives -8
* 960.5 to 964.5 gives -2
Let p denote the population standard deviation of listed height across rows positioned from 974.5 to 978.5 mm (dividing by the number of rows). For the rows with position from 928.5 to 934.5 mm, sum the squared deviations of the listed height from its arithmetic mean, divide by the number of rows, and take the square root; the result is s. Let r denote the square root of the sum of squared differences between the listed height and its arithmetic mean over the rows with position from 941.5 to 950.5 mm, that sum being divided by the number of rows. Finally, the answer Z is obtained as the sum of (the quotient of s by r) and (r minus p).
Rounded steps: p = 0.4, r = 0.71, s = 0.4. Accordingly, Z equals 0.9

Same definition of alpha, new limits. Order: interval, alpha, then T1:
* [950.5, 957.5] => 0.0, 1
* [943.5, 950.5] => 0.7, 2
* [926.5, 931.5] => 1.6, 5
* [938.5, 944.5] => 1.8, 6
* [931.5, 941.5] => 2.3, 10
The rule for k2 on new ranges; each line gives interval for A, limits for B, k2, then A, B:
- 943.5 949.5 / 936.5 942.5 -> 1.376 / 1.34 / 1.38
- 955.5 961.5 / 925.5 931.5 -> 1.414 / 1.35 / 1.41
